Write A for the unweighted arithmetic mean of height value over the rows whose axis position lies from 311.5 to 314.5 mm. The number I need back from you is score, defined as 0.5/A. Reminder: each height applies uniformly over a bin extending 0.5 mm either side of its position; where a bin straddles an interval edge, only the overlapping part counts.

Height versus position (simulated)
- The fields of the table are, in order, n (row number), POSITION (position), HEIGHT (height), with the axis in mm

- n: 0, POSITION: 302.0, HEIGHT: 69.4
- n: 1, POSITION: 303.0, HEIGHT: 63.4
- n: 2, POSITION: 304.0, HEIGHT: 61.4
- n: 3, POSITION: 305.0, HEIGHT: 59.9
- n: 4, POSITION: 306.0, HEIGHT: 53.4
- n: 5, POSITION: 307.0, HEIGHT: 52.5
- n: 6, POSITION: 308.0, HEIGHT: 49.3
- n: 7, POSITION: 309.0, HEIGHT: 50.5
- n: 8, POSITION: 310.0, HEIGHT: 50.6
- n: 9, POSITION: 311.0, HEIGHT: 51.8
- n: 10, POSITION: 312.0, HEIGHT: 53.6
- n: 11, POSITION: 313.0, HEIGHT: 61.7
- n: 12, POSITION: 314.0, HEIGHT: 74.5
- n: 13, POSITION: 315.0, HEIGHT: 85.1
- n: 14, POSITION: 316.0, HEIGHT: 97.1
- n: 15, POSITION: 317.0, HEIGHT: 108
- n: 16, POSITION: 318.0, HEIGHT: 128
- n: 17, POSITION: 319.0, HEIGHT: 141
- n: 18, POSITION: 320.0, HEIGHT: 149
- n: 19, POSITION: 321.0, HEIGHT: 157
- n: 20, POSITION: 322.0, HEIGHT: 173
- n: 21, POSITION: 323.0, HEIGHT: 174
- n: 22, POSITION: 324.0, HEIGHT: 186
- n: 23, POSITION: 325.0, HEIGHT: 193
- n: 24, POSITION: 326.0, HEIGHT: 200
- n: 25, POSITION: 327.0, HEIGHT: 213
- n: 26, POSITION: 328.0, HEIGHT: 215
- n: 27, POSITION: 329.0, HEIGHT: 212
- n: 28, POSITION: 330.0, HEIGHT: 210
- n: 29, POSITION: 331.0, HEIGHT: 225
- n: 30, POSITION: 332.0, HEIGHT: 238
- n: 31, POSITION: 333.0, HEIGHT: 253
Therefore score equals 0.0079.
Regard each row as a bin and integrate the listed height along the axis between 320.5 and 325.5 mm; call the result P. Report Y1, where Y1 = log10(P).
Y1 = 2.9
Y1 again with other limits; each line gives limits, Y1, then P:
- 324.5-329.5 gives 3.0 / 1033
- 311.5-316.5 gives 2.6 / 372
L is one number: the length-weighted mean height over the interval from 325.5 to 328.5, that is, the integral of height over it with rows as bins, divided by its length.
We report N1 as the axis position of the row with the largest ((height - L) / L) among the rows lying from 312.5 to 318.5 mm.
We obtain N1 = 318.0 mm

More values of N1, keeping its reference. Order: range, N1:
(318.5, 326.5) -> 326.0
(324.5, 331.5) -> 331.0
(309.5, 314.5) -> 314.0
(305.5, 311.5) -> 306.0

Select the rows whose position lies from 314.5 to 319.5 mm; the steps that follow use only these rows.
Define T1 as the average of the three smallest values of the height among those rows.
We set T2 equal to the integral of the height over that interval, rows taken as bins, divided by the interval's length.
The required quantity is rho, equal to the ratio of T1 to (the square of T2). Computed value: 0.0077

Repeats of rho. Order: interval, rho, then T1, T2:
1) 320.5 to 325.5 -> 0.0054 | 168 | 177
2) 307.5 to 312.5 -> 0.0192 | 50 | 51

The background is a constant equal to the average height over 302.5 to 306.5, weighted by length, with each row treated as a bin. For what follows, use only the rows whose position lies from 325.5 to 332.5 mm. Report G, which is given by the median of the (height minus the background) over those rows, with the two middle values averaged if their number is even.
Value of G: 153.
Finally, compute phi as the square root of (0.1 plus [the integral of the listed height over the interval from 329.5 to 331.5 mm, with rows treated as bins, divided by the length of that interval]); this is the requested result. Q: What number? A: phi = 15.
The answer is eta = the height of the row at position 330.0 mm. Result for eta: 210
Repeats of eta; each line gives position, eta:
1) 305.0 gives 59.9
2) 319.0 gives 141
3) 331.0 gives 225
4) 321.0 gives 157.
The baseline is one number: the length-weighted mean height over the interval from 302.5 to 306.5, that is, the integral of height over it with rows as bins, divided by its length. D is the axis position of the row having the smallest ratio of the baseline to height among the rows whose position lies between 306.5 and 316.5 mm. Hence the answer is 316.0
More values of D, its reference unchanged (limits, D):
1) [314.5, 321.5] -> 321.0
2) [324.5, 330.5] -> 328.0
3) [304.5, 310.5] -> 305.0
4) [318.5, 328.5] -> 328.0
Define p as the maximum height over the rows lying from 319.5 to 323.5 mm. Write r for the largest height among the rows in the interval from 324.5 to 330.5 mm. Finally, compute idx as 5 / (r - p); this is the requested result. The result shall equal 0.12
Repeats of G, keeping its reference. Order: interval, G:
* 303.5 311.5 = -7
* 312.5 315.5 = 15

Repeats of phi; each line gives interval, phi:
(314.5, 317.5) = 10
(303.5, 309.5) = 7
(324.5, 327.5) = 14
